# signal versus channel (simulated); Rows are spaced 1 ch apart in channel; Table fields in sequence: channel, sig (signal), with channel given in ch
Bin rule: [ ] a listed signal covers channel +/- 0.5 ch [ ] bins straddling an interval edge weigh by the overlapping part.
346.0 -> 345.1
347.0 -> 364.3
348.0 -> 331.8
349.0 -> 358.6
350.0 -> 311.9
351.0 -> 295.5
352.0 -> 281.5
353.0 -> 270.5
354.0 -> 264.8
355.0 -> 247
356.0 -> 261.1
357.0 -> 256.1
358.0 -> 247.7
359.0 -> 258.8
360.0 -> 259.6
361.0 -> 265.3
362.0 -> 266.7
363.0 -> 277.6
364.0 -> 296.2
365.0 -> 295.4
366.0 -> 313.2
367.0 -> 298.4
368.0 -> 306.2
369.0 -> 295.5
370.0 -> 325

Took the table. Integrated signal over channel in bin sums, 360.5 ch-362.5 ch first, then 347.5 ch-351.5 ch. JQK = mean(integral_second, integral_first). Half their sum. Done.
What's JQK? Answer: 915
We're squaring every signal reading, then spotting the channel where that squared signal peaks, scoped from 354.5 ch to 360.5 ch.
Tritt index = 356.0 ch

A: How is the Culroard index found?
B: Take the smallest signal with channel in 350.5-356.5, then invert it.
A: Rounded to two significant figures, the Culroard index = 0.0040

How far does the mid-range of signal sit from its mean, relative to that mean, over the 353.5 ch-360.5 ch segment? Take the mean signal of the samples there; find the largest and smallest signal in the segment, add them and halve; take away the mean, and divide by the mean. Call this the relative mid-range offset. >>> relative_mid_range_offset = -0.0021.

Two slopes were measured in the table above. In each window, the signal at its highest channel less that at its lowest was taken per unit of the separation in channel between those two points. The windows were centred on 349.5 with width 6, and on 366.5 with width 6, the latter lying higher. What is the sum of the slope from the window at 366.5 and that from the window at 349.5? -17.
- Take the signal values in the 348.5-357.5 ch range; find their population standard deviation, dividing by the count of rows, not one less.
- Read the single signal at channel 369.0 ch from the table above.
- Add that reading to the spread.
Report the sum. 328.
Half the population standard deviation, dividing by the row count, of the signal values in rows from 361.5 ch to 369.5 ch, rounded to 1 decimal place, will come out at 7.0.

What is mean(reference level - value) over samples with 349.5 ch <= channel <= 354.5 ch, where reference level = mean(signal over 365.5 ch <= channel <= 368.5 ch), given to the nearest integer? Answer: 21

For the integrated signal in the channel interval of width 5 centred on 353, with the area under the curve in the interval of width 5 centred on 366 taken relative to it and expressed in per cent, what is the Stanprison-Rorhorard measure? 111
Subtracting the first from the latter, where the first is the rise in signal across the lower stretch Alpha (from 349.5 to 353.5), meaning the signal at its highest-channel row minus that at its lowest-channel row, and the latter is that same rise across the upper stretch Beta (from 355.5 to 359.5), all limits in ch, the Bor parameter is 39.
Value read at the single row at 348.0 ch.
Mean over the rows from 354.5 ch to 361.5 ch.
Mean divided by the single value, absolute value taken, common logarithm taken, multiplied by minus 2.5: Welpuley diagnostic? 0.28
